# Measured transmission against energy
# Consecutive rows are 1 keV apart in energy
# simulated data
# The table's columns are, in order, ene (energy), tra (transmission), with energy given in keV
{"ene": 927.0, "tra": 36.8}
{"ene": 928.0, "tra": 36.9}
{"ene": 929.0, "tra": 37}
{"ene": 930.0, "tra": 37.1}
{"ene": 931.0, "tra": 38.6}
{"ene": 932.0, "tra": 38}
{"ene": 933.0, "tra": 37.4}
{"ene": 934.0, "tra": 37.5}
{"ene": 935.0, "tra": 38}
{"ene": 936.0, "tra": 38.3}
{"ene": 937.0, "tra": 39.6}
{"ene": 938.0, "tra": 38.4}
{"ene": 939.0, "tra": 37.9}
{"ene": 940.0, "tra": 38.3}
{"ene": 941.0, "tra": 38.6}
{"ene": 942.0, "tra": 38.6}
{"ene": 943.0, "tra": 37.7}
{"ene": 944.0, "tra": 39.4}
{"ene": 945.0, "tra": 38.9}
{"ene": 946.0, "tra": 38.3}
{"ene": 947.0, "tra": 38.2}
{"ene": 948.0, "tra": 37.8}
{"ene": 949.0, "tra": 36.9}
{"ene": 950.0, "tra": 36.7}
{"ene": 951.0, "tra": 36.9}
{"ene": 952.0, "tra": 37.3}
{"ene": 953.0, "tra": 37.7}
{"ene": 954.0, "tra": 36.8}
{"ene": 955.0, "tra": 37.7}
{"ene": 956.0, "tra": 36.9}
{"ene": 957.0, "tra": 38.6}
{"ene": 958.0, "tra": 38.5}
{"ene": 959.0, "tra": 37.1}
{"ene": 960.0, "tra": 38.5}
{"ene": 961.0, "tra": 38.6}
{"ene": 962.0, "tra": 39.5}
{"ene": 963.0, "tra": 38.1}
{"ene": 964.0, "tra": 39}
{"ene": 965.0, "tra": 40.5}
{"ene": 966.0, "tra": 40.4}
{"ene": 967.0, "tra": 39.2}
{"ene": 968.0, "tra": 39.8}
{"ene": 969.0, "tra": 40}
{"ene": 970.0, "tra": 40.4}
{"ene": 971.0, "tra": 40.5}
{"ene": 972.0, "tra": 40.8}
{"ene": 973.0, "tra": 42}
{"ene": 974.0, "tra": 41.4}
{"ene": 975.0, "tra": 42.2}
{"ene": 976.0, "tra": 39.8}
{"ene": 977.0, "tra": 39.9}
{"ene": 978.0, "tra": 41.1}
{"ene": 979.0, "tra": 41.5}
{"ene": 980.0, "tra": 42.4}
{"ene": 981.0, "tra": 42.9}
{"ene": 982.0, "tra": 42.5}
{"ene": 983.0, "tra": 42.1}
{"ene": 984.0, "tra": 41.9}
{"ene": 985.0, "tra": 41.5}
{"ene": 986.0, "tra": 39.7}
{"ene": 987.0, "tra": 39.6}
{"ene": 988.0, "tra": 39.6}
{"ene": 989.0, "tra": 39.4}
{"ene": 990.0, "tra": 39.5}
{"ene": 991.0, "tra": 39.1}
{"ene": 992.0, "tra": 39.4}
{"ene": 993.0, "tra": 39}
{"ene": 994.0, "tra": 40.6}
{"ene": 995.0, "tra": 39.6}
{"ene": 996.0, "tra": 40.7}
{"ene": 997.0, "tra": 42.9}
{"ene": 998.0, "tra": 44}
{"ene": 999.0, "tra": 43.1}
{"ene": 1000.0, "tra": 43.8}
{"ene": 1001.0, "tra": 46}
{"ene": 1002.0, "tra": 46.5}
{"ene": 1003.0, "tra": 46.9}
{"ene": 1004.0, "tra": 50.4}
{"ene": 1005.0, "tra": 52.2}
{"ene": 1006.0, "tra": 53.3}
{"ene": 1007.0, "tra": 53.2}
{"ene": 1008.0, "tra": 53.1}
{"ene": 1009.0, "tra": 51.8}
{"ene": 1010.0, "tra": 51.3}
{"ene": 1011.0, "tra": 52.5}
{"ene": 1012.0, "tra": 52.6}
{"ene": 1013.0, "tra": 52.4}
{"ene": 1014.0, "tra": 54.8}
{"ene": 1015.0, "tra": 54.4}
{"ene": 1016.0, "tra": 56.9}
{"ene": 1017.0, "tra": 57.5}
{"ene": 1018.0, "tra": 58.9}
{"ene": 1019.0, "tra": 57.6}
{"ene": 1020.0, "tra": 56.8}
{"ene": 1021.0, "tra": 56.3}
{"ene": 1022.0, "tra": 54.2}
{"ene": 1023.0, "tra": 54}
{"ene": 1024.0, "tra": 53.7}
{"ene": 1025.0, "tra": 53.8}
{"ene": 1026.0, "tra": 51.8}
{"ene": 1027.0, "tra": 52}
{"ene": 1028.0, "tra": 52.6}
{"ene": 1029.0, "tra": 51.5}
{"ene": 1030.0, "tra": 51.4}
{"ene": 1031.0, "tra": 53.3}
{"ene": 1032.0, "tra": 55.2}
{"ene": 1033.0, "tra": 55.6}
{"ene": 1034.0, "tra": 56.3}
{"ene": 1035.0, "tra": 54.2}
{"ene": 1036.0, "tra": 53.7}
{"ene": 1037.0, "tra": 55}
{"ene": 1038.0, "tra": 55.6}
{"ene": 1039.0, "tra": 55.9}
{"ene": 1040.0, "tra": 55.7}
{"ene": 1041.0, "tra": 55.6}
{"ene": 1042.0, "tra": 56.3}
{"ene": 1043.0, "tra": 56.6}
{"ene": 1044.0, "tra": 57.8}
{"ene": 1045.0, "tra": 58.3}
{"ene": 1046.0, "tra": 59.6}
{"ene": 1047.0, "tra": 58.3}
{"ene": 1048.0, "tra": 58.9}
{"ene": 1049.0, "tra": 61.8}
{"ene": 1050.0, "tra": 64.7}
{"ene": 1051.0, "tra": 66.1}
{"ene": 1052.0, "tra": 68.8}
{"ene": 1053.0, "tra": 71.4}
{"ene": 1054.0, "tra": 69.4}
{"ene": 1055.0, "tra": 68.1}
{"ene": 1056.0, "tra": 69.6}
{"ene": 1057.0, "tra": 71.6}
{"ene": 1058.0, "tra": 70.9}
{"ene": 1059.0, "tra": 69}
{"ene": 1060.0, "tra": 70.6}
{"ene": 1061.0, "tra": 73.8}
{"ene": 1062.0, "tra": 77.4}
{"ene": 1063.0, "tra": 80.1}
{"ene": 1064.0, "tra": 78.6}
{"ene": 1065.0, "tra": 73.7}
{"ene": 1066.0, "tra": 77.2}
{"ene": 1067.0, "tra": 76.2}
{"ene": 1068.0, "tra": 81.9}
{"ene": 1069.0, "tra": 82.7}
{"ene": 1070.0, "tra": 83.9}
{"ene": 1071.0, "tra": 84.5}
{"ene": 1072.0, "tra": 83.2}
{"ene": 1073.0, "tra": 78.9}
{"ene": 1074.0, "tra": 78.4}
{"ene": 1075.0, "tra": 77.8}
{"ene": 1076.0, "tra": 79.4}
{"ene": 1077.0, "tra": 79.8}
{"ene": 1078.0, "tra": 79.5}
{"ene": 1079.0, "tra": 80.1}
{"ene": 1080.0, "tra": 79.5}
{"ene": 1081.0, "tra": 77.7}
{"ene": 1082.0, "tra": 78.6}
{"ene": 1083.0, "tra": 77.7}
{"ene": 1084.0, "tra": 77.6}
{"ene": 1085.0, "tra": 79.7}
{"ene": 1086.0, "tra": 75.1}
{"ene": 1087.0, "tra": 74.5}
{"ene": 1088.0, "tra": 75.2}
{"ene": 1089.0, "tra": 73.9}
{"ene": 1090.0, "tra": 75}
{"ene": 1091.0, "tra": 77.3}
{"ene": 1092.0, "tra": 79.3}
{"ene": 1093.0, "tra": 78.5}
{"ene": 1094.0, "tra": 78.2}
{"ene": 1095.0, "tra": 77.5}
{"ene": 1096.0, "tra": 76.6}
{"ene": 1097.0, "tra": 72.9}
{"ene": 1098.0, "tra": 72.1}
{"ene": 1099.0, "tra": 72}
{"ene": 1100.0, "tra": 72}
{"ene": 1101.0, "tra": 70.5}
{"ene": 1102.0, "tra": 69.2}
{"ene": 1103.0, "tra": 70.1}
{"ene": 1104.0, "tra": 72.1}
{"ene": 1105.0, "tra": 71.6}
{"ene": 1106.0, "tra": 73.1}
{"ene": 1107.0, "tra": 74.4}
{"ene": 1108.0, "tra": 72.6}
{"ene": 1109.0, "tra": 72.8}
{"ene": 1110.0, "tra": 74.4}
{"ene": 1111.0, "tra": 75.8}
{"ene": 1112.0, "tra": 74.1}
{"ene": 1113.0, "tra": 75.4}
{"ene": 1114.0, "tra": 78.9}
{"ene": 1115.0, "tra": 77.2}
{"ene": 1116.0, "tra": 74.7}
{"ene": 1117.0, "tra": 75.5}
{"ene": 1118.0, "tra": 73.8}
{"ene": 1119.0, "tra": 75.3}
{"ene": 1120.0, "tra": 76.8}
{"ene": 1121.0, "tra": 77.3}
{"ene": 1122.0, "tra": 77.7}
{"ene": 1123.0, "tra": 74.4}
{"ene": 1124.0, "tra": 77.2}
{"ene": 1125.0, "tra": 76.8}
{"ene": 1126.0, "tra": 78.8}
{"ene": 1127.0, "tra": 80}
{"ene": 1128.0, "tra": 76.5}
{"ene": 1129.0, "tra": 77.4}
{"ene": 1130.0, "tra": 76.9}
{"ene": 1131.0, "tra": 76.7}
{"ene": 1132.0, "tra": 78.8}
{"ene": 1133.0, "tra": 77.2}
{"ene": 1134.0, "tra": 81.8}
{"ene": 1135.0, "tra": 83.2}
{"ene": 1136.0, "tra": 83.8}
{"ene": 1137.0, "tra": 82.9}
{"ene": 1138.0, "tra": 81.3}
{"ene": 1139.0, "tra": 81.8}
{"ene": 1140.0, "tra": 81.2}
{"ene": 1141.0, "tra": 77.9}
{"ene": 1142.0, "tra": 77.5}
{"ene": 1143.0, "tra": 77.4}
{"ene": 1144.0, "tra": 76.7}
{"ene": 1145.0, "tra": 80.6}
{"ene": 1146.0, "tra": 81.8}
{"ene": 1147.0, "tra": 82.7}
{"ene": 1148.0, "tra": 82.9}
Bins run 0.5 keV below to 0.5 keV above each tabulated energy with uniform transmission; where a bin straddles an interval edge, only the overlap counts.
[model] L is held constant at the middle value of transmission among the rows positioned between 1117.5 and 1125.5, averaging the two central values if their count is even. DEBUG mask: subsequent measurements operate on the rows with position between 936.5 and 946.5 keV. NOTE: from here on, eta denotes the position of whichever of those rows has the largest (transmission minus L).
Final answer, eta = 937.0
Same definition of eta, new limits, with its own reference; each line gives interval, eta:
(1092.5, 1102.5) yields 1093.0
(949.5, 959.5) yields 957.0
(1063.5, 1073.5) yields 1071.0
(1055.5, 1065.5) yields 1063.0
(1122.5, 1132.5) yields 1127.0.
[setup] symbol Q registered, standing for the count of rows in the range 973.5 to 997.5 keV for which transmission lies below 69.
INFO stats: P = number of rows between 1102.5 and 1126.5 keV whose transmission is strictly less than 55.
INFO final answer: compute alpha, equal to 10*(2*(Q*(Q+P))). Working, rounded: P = 0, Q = 24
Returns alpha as 11520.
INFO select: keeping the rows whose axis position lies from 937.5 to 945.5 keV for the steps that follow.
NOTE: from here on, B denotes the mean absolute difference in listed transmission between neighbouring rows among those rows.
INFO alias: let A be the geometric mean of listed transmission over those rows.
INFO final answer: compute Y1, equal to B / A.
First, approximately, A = 38.5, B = 0.6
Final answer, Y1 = 0.016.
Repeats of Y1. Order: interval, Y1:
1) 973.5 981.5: 0.022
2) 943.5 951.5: 0.011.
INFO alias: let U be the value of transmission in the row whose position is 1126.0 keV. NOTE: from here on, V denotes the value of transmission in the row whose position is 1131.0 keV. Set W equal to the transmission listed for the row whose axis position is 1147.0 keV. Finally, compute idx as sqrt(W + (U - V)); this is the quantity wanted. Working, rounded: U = 78.8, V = 76.7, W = 82.7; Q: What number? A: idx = 9.2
